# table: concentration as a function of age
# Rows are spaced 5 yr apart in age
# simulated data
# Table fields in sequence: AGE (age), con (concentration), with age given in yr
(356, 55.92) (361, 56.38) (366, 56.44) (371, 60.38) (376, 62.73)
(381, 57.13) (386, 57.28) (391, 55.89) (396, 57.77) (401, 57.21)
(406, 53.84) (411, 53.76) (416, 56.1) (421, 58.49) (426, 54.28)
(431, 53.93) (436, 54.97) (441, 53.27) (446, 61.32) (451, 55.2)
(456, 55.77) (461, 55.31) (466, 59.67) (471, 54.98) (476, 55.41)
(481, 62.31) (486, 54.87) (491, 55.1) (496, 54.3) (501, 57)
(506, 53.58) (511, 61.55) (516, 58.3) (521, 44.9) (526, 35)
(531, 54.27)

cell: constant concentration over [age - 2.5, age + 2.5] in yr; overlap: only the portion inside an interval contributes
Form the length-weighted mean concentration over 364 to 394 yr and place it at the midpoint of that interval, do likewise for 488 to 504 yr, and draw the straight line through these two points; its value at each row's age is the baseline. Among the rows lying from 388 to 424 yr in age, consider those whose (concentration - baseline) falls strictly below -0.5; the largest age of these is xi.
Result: 416 yr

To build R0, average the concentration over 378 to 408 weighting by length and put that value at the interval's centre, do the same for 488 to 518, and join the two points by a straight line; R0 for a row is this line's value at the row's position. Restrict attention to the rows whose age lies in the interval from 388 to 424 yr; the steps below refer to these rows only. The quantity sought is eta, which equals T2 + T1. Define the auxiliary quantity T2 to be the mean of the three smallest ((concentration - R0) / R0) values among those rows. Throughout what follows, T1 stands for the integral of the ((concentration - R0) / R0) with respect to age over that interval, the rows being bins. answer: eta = -0.4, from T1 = -0.3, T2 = -0.04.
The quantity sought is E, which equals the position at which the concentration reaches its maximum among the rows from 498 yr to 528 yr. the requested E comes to 511 yr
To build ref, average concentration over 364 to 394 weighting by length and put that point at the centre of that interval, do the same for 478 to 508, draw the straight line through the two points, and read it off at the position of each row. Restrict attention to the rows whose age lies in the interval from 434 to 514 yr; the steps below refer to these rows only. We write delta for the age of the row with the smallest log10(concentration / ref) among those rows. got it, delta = 441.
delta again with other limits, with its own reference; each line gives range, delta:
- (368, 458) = 406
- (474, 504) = 496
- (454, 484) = 471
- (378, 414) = 406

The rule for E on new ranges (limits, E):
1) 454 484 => 481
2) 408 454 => 446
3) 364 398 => 376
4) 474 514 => 481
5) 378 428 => 421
